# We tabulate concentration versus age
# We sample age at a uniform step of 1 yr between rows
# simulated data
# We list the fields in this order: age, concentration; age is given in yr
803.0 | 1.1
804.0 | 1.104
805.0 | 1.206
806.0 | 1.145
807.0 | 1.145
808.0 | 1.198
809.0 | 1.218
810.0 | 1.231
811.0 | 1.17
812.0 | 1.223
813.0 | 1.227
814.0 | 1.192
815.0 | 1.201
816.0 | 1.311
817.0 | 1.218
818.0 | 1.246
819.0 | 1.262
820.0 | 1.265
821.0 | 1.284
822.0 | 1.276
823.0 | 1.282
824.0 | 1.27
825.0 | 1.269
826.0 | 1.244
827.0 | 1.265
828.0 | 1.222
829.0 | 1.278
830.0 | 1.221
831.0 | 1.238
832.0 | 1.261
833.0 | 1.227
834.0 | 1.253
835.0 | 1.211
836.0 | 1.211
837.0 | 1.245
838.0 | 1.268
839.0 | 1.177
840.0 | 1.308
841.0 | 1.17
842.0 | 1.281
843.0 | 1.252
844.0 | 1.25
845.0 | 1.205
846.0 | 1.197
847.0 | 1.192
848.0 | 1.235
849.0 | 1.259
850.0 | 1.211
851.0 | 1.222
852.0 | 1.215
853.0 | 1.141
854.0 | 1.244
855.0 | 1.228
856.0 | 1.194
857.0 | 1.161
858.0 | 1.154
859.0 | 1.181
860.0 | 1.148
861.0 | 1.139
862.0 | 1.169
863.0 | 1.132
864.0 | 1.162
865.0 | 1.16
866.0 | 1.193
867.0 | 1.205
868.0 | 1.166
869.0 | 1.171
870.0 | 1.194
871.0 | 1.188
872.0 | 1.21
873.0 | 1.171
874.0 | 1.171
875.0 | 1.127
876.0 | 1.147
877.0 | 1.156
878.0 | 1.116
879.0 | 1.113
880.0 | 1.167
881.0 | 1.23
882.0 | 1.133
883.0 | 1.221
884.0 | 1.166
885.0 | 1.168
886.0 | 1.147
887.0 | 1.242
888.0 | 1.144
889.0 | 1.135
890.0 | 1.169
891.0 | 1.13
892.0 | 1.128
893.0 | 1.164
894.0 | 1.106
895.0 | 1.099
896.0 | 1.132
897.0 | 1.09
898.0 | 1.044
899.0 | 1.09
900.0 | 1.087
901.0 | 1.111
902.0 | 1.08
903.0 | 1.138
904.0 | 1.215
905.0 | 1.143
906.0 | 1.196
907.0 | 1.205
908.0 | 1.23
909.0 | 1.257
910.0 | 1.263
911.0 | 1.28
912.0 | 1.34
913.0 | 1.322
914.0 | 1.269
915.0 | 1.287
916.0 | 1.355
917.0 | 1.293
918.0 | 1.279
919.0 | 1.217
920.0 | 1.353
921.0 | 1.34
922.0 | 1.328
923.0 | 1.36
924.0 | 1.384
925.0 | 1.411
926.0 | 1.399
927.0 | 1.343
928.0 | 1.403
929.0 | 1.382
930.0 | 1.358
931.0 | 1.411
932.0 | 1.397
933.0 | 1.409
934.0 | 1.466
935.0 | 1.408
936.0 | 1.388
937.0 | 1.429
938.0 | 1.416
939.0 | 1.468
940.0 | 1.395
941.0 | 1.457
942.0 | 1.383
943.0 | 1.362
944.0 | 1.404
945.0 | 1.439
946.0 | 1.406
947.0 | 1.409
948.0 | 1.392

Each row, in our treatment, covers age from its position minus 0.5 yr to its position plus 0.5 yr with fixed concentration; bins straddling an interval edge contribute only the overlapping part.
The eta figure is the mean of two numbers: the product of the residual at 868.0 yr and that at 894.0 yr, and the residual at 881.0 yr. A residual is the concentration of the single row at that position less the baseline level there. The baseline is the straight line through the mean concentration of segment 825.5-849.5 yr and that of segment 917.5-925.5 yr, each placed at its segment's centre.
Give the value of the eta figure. -0.018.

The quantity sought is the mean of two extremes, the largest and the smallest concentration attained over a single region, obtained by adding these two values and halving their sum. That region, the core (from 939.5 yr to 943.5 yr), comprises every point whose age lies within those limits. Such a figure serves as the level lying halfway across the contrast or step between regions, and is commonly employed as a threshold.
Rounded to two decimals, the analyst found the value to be 1.41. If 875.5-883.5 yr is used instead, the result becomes 1.17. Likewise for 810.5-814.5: 1.20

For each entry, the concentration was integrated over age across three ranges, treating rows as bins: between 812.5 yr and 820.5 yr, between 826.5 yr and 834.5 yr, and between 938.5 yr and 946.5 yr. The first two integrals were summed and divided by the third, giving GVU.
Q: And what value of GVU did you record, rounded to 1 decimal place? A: 1.8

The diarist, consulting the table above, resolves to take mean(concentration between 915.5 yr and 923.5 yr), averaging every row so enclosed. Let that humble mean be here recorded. 1.32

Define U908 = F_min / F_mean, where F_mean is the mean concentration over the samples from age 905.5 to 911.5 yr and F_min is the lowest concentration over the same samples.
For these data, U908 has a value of 0.966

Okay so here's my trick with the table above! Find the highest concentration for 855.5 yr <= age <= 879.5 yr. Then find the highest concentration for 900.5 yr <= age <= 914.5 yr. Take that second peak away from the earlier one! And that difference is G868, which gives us -0.13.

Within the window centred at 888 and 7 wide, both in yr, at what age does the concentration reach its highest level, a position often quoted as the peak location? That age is 887.0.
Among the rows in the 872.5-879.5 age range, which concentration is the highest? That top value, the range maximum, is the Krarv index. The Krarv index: 1.171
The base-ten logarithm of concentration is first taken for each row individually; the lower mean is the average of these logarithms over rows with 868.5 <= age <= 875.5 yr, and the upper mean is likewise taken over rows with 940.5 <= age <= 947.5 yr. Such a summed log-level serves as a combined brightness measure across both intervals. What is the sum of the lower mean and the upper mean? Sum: 0.219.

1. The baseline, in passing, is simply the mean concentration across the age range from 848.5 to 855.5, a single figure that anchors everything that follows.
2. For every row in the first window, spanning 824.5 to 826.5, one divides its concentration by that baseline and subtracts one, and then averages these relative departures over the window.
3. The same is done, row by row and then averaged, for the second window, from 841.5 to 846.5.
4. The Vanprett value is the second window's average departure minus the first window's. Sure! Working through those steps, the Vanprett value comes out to -0.016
